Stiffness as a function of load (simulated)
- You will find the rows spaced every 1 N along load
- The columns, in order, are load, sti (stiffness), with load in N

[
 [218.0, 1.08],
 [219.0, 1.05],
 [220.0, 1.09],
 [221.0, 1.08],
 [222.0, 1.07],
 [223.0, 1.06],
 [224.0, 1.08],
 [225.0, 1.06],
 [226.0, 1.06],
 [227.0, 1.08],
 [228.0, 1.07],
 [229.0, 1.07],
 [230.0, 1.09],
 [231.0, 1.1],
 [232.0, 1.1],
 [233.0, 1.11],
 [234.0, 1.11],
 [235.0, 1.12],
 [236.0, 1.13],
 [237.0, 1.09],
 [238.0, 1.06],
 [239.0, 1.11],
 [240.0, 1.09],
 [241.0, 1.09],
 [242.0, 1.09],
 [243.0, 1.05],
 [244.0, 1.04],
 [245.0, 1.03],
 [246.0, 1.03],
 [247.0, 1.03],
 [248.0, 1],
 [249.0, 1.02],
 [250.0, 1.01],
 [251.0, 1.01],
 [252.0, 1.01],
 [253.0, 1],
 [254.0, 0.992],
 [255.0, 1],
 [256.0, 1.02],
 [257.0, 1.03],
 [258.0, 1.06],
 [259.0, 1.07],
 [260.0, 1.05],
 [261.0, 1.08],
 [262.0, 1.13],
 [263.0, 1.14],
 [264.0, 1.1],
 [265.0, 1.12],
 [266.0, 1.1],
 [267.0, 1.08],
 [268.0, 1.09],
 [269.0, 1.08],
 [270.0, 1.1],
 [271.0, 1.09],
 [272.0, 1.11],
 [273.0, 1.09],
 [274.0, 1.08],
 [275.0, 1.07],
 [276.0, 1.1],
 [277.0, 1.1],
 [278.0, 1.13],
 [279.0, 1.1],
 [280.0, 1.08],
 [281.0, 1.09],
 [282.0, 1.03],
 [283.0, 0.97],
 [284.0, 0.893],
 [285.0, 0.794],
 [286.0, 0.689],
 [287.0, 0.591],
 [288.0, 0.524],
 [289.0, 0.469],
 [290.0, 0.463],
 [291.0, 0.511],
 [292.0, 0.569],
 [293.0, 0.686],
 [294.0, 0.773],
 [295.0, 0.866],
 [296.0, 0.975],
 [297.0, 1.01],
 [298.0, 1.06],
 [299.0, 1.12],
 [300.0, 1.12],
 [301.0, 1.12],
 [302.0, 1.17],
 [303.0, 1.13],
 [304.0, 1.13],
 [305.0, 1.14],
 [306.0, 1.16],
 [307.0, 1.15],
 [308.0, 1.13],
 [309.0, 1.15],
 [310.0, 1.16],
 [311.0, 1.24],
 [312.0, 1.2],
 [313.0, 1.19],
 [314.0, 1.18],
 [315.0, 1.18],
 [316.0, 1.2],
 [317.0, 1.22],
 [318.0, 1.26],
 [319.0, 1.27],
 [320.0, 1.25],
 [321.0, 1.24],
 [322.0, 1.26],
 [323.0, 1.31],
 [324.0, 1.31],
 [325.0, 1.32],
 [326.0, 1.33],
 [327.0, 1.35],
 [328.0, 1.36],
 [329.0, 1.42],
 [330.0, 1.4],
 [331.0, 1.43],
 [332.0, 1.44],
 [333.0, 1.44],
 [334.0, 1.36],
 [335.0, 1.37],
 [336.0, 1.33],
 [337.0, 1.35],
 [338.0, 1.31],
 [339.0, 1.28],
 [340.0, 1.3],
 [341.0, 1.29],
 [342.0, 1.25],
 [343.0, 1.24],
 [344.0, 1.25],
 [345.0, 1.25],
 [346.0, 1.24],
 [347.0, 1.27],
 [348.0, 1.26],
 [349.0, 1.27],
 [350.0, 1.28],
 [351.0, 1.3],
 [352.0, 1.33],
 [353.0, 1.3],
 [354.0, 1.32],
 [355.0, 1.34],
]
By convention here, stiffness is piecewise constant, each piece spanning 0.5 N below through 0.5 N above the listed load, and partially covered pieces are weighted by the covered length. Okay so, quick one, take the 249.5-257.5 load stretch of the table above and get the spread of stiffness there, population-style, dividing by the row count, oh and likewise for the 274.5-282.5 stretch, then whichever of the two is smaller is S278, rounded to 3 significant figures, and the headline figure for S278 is 0.0113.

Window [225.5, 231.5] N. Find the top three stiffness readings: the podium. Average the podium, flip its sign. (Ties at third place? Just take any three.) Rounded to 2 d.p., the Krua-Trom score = -1.09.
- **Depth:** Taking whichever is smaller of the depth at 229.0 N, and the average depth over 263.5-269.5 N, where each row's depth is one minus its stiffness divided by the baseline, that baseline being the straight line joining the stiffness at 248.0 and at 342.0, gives -0.13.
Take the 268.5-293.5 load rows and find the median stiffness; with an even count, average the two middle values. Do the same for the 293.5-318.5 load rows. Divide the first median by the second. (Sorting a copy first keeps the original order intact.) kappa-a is 0.93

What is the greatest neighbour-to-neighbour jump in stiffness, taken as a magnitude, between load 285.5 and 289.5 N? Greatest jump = 0.10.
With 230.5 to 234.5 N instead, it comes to 0.01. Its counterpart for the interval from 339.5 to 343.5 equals 0.04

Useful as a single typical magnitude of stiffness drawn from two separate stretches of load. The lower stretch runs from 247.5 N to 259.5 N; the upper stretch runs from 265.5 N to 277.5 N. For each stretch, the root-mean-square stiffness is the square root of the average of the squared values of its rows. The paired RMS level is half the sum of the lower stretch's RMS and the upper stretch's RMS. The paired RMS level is 1.05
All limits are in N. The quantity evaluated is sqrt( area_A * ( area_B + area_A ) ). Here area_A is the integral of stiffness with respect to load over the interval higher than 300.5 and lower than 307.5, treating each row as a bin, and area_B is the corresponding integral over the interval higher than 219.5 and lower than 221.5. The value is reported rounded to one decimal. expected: 9.0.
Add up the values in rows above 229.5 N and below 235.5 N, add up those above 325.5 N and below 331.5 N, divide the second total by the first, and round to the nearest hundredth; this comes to 1.25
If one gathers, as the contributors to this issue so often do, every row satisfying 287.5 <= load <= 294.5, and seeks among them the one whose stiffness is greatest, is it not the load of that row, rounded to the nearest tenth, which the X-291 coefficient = 294.0 N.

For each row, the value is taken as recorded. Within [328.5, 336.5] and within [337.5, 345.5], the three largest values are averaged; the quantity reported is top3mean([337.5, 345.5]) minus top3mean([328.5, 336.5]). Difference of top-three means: -0.14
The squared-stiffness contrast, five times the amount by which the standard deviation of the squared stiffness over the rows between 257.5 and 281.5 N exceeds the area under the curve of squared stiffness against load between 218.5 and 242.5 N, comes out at -141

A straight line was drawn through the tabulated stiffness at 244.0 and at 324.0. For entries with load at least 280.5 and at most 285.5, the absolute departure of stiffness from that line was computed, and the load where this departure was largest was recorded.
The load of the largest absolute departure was 285.0 N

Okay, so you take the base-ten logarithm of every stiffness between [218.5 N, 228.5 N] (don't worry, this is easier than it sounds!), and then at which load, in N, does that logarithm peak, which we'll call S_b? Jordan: 220.0 N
